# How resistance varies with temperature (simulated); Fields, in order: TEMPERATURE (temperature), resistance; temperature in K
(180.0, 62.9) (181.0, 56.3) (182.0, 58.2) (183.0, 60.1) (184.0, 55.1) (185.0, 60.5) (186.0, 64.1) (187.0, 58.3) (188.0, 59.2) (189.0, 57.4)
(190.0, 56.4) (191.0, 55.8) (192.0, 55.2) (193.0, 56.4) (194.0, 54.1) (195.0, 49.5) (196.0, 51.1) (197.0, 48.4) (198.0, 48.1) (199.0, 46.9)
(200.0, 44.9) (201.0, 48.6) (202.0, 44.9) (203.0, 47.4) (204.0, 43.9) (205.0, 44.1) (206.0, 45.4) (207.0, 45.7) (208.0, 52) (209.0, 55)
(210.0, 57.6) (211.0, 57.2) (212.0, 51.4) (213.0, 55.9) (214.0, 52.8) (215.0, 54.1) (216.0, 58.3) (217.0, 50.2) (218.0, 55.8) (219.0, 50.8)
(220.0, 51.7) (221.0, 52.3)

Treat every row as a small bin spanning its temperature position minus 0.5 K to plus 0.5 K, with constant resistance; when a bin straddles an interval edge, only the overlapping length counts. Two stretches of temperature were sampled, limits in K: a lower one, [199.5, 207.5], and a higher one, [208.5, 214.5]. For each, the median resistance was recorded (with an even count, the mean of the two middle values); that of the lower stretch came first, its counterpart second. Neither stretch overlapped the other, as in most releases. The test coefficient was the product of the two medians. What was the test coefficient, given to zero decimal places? 2504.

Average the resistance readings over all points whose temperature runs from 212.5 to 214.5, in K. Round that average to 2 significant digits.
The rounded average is 54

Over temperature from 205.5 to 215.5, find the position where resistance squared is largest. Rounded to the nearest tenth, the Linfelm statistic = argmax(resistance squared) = 210.0 K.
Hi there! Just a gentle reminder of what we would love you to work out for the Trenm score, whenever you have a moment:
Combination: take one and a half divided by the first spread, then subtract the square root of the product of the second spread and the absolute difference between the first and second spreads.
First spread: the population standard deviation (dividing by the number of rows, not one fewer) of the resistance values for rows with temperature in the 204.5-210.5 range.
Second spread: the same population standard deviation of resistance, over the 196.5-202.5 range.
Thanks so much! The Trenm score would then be -2.1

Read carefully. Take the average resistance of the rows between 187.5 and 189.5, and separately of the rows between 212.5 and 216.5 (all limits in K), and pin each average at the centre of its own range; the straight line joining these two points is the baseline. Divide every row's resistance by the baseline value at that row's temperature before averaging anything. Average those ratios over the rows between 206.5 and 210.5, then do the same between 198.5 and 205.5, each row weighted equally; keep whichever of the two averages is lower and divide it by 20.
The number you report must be 0.0404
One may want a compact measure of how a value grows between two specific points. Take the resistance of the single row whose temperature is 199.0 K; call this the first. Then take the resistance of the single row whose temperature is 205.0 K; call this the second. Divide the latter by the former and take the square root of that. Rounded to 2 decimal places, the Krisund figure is 0.97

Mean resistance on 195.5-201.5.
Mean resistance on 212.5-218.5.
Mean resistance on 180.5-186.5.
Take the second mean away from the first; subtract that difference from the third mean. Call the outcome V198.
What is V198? 66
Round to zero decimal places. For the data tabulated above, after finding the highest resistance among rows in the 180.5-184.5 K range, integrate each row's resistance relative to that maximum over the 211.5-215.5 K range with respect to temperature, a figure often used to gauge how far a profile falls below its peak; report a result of -26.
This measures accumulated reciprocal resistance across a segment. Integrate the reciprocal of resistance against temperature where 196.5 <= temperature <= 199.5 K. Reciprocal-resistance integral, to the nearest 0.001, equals 0.063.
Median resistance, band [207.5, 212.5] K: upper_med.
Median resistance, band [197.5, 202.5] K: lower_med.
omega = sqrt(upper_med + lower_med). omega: 10.1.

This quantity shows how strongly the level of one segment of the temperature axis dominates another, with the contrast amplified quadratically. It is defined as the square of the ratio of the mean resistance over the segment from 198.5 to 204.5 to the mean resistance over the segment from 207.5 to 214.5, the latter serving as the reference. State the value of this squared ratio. 0.7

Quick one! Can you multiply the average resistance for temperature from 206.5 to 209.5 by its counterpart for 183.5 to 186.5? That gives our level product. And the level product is 3049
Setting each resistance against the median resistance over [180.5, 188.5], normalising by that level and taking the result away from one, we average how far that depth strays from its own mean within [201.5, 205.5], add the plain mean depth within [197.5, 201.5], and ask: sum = 0.22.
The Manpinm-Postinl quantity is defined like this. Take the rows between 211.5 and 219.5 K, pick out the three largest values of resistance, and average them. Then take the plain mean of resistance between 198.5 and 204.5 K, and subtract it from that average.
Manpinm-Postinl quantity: 11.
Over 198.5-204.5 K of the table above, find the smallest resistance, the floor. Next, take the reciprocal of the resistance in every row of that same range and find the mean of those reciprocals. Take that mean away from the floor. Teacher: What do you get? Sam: 44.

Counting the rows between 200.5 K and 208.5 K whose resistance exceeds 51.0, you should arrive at 1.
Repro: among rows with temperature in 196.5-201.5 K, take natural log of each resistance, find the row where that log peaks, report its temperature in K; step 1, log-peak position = 201.0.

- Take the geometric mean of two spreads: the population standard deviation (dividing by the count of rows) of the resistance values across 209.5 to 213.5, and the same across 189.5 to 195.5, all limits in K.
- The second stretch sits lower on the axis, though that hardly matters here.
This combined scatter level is 2.4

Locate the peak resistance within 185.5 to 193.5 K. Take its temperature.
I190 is 186.0 K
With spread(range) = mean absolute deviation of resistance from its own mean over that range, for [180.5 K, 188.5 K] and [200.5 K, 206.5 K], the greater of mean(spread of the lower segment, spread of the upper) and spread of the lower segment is 2.0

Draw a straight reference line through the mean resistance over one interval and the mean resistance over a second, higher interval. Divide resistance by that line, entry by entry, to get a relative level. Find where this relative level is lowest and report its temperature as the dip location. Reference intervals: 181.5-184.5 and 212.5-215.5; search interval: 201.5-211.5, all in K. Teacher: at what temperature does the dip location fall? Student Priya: 204.0 K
